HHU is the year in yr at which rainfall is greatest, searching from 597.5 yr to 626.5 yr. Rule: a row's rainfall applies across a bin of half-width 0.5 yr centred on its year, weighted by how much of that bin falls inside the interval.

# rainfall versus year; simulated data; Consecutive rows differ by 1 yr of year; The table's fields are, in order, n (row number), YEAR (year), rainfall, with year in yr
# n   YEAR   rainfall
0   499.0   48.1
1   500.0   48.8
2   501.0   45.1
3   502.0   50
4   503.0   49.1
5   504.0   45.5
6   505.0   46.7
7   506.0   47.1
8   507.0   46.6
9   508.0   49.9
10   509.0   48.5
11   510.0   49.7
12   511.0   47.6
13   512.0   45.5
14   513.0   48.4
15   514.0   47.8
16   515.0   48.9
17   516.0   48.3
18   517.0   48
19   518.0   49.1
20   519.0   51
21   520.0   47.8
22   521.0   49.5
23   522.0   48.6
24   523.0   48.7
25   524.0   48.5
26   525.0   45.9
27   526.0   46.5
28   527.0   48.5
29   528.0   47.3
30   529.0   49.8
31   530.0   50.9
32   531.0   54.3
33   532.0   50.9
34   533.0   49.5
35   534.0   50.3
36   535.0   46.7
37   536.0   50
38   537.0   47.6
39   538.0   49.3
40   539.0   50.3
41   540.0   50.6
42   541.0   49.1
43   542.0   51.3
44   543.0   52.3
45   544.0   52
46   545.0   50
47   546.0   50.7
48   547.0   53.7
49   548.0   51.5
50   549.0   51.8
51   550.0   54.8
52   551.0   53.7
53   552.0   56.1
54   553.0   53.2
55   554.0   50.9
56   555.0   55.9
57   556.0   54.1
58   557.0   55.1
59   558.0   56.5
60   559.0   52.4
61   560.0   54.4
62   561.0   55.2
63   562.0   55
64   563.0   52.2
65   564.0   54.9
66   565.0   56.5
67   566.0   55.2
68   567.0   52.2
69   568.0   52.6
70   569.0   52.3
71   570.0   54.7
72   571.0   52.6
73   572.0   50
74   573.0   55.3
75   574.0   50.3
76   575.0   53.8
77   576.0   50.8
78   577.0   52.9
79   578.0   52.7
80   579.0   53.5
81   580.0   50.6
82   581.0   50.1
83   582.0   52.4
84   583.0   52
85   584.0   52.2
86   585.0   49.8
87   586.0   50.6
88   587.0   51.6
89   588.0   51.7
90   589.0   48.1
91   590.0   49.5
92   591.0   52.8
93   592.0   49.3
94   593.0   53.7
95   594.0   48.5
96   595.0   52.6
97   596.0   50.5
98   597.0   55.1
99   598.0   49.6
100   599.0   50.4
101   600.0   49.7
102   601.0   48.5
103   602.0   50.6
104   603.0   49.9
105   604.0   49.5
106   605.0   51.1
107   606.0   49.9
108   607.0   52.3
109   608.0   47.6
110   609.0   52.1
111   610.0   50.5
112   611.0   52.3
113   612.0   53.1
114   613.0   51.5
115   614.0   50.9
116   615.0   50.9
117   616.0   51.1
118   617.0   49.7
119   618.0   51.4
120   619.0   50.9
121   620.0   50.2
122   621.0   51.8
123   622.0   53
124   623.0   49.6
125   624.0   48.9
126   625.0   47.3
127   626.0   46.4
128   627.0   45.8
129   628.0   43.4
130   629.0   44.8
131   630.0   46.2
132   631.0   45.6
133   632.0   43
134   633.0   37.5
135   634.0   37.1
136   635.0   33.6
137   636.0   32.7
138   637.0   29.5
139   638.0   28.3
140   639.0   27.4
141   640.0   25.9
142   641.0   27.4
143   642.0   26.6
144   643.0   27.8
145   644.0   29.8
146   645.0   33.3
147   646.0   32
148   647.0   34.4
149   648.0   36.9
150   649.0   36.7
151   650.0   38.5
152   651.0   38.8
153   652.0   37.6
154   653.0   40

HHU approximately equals 612.0 yr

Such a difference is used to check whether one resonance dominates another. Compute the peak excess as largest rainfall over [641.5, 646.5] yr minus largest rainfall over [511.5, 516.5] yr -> -15.6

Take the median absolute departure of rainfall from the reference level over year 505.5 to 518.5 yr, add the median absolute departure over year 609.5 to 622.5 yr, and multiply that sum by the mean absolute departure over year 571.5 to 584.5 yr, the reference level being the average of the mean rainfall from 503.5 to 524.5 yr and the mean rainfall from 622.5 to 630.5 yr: 22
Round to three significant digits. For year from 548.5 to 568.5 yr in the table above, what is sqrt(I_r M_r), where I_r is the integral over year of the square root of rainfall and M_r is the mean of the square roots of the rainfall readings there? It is 32.9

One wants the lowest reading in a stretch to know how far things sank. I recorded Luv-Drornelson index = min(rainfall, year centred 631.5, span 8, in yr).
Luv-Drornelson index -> 33.6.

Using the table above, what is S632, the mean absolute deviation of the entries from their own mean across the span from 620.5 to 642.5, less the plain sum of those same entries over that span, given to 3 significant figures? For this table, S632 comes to -864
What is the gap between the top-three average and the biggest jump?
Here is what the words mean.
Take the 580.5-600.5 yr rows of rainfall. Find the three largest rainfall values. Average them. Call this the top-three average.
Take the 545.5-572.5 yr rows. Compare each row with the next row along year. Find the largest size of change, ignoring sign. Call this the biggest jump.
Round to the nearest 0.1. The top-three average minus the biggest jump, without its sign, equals 48.9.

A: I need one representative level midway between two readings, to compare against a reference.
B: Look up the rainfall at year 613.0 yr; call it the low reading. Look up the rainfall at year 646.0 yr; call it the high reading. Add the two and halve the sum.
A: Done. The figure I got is 42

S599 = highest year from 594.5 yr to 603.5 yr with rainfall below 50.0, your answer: 603.0 yr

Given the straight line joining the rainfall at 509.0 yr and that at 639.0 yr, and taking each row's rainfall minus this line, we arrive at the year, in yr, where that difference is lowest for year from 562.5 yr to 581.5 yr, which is 572.0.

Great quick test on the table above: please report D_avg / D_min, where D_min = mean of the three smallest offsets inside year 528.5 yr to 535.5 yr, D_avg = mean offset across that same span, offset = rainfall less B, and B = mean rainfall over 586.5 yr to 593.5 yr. 0.27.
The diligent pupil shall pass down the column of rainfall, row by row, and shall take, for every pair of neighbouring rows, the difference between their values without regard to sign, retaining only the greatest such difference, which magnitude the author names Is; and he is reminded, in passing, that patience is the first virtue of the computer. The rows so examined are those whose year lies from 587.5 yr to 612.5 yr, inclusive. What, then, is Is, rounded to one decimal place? 5.5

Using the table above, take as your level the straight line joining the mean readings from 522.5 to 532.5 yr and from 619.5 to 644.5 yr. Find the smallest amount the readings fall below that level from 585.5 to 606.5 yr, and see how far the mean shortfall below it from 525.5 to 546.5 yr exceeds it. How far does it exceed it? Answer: 11.0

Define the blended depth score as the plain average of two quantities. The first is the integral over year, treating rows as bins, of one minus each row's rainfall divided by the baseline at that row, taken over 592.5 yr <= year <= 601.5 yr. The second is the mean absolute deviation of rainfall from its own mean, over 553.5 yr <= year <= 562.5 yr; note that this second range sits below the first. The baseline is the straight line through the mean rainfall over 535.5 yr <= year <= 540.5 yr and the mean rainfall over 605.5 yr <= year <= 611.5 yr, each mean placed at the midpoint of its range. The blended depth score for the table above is 0.61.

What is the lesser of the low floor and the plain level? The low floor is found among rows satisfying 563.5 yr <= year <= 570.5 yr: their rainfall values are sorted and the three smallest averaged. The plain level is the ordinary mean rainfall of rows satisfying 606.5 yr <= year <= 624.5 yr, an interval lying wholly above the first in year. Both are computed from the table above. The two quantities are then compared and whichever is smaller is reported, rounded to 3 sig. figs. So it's 51.0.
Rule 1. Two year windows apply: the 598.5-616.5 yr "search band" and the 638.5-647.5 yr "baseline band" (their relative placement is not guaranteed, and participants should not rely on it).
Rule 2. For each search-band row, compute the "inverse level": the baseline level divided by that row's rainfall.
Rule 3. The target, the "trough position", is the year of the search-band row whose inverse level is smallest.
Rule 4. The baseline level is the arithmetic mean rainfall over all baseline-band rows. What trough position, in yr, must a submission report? 612.0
